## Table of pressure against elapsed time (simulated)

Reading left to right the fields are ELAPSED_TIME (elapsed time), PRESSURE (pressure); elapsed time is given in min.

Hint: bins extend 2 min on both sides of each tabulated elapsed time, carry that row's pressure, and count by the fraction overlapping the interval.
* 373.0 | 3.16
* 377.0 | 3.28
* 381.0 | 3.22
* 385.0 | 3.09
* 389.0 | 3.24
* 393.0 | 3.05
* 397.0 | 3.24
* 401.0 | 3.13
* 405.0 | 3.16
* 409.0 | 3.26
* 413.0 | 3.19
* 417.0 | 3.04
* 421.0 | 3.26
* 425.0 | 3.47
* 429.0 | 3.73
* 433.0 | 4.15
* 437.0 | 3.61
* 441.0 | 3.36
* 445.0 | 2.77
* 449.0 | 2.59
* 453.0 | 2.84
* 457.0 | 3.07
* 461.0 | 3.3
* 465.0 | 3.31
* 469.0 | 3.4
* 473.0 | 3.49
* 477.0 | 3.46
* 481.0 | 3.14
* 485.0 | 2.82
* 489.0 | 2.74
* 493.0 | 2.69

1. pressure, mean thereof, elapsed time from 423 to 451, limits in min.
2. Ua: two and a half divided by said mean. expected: 0.739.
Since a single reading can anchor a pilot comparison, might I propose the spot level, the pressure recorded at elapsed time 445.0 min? 2.77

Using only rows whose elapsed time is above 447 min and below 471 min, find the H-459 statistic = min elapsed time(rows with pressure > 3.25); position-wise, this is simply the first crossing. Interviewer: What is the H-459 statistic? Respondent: 461.0 min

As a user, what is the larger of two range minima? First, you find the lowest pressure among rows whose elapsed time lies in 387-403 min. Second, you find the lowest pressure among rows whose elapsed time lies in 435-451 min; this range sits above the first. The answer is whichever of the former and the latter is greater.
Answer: 3.05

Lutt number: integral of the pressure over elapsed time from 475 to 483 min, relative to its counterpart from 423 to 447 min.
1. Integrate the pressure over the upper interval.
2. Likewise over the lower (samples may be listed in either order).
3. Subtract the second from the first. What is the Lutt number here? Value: -58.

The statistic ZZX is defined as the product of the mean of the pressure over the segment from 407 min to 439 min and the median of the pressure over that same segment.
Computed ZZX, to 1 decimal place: 11.7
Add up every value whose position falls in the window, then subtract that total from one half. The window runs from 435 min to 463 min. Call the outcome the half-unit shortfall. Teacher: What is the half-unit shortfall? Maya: -21.0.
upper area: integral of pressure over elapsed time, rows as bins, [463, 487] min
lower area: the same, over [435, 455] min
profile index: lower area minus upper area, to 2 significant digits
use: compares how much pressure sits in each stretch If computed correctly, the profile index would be -18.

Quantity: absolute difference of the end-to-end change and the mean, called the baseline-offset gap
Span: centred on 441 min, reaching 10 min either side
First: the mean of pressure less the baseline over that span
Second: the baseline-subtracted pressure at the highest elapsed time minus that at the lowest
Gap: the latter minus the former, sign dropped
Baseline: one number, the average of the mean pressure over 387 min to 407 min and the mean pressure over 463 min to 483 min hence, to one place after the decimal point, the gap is 1.6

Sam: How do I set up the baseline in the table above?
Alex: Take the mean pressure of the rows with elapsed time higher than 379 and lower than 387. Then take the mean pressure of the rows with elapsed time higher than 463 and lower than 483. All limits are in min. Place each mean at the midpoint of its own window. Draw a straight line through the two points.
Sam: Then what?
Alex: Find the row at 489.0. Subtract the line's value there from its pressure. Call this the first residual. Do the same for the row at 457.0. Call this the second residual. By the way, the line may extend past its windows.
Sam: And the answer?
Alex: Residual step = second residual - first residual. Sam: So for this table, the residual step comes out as 0.40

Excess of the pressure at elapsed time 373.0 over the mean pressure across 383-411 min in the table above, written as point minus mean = 0.0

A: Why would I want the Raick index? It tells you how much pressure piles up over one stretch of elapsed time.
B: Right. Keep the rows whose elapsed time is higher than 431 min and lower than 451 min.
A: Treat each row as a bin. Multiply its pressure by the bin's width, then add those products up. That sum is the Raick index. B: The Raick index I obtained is 65.9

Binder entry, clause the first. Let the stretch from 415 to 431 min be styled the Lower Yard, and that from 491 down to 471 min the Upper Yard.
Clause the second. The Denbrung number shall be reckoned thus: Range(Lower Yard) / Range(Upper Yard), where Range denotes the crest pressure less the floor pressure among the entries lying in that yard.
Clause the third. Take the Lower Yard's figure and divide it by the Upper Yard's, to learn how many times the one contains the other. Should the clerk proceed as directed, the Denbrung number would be 0.92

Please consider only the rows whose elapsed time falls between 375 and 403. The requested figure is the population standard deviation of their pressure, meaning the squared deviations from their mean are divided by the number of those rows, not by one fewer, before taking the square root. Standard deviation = 0.08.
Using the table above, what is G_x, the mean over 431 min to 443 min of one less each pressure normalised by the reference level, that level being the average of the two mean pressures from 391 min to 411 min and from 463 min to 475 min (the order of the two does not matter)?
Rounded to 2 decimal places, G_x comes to -0.13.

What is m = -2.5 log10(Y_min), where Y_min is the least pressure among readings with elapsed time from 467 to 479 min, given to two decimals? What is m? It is -1.33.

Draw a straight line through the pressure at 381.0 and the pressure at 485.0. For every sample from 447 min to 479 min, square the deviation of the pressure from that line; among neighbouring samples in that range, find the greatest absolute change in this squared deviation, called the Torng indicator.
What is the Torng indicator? 0.1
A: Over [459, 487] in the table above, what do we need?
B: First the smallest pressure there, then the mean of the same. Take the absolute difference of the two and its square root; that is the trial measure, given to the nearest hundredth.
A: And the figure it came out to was 0.67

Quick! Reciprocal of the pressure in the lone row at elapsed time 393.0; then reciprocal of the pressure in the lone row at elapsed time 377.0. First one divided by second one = 1.08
